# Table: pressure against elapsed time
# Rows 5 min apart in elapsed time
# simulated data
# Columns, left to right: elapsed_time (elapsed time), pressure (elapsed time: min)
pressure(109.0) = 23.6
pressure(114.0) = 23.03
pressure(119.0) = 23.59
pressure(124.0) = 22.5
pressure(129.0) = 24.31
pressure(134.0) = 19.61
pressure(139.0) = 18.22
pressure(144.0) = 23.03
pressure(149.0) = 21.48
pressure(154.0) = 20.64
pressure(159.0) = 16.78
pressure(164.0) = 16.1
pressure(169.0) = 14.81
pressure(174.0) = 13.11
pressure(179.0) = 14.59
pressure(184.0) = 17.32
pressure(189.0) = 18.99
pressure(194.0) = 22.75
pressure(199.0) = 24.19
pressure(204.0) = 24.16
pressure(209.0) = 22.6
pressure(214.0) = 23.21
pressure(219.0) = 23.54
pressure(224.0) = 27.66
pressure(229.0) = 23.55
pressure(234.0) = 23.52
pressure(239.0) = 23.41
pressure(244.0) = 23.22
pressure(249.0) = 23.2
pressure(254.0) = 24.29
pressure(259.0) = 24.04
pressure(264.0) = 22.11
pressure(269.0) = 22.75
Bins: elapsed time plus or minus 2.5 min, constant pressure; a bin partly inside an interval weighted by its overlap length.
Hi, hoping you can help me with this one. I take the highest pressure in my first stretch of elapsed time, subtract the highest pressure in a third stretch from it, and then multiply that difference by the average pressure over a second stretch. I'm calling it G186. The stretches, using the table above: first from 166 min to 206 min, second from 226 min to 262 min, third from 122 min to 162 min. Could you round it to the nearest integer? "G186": -3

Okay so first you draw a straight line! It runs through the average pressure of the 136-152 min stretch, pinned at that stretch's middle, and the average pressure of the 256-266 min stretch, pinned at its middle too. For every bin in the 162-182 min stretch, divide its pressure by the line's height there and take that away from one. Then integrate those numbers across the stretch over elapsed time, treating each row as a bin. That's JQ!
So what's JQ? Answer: 6.3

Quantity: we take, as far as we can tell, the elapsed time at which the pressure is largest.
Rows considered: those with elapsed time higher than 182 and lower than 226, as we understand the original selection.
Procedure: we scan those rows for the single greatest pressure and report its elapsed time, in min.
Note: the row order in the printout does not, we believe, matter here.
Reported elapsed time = 224.0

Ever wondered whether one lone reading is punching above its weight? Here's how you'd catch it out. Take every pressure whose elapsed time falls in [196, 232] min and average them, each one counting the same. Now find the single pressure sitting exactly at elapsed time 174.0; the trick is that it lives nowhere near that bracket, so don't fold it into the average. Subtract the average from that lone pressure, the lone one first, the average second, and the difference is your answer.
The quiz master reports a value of -11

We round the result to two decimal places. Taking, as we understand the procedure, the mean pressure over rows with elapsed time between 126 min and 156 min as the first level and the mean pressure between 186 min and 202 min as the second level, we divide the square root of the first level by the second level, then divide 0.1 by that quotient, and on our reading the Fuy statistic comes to 0.48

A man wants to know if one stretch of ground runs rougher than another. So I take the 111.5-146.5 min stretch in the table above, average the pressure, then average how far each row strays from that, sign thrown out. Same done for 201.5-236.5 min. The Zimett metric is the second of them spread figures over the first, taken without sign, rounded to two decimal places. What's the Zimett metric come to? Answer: 0.60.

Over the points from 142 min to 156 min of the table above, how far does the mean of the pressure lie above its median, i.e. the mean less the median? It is 0.2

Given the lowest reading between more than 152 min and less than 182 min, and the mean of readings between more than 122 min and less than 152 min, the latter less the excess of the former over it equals 30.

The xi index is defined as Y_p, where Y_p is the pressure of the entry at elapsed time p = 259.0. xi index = 24.04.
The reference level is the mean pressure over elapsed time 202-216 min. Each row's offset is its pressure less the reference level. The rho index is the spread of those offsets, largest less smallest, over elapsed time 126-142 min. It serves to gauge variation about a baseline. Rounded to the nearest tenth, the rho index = 6.1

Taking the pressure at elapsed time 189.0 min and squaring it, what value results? 361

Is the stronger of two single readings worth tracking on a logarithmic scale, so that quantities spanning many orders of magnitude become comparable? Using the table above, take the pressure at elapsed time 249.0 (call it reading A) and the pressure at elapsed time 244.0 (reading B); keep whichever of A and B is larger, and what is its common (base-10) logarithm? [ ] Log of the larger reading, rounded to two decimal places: 1.37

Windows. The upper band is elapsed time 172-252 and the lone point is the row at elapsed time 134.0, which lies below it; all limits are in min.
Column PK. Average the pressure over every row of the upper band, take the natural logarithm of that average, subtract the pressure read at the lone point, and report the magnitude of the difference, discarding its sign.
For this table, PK 16.5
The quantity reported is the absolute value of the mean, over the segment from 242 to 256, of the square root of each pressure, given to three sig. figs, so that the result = 4.85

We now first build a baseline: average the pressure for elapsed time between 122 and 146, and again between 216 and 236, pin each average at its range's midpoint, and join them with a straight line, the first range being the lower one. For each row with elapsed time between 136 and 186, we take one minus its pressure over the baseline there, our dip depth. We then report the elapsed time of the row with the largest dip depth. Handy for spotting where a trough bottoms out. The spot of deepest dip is 174.0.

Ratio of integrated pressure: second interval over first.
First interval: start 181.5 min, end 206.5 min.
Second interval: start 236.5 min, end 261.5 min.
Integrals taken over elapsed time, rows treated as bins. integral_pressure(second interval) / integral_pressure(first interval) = 1.10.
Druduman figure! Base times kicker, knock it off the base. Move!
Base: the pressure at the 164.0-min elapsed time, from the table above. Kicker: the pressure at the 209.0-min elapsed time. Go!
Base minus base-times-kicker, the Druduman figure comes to -348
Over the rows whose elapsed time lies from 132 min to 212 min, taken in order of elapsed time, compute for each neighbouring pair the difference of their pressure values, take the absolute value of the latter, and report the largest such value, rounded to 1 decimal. 4.8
